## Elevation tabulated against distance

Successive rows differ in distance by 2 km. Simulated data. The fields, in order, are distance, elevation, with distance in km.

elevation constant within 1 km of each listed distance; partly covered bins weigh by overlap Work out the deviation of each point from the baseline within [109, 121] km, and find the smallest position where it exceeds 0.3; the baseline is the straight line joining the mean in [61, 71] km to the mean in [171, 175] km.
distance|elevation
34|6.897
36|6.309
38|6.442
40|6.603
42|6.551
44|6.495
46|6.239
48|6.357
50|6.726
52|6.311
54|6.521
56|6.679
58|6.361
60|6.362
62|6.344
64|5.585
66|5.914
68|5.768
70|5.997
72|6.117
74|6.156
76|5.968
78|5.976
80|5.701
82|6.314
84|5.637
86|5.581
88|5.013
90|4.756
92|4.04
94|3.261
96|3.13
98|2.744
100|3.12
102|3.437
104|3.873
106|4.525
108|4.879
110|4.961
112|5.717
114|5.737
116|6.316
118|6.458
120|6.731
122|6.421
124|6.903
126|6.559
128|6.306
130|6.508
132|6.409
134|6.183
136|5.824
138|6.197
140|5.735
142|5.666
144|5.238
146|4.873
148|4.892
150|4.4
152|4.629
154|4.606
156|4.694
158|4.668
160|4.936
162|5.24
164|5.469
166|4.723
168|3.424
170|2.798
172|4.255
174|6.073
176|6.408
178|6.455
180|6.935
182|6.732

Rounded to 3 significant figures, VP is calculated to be 116 km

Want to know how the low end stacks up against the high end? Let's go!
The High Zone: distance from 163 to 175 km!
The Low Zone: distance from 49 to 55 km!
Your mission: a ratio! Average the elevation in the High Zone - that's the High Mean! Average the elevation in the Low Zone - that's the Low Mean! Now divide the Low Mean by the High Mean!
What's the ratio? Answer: 1.46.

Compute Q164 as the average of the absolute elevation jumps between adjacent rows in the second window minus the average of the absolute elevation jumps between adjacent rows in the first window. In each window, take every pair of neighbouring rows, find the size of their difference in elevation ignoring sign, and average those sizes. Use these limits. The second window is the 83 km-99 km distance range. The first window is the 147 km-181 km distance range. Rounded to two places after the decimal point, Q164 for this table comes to -0.12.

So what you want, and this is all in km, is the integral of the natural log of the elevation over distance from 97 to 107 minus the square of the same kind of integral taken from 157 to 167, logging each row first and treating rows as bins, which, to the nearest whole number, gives -246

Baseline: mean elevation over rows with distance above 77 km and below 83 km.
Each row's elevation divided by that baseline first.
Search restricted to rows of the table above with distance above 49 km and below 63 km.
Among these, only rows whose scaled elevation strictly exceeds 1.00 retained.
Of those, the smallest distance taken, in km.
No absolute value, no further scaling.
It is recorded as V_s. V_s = 50 km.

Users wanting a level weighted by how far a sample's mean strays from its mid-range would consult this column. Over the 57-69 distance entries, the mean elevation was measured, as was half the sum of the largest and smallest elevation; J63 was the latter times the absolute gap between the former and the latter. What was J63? 0.49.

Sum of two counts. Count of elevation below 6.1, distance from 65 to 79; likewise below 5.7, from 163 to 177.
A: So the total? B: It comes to 10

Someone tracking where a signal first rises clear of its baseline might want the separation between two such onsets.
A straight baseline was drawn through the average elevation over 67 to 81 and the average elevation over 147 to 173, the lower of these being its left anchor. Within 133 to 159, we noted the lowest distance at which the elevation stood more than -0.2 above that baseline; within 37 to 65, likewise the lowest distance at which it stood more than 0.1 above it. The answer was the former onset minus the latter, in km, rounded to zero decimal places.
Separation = 84 km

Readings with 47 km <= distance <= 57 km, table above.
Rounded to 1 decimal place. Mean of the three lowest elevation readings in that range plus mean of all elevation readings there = 12.9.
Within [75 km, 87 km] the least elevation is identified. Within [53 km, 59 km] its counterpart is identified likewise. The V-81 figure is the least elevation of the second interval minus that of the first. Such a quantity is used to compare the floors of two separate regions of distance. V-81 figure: 1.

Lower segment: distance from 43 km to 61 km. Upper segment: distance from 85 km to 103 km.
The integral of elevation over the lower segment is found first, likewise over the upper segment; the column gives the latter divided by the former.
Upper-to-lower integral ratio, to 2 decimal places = 0.60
